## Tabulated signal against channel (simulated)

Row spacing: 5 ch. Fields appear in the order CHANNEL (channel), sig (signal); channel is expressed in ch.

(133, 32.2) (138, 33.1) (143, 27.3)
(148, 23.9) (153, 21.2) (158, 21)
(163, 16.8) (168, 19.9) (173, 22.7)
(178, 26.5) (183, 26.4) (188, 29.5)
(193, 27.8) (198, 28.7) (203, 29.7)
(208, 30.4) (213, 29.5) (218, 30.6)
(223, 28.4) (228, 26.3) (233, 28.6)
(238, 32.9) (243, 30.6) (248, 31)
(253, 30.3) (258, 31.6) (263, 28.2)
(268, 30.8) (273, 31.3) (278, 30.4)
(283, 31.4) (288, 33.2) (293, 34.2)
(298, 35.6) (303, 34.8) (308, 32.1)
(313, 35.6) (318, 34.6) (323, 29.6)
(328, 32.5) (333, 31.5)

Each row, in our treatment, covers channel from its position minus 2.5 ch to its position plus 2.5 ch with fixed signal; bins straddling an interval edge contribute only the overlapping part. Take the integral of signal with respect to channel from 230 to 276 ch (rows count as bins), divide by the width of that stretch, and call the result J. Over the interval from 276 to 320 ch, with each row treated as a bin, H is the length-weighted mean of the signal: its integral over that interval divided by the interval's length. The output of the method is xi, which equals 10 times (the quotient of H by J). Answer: 11.0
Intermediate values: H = 34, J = 30.5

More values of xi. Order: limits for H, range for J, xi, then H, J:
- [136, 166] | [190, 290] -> 7.9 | 24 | 30.1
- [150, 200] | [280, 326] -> 7.2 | 24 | 33.4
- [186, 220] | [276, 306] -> 8.8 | 29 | 33.3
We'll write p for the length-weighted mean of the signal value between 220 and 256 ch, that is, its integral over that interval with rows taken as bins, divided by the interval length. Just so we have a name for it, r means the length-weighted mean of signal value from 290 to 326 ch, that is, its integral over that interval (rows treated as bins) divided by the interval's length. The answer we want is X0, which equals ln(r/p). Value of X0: 0.1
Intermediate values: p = 30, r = 34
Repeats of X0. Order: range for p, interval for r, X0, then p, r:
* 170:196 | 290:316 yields 0.3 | 26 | 34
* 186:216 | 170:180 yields -0.2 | 29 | 24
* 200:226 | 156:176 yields -0.4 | 30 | 20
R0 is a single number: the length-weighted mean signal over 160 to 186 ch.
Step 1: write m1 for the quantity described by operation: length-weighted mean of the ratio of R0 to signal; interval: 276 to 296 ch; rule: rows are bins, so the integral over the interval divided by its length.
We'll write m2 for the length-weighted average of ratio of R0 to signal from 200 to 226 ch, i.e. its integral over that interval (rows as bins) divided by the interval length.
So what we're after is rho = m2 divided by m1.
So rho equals 1.09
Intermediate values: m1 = 0.70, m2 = 0.762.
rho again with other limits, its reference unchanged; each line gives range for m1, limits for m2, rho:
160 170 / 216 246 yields 0.62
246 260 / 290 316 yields 0.90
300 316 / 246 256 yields 1.11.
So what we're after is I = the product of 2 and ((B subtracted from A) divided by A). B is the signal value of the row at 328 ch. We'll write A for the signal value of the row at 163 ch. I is -1.87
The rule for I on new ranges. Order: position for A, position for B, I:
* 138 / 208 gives 0.16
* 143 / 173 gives 0.34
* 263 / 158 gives 0.51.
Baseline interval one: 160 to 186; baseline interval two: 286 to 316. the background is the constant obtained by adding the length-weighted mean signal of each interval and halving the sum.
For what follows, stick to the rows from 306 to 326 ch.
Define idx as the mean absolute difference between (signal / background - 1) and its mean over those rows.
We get 0.075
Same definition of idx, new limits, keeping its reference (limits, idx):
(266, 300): 0.058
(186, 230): 0.037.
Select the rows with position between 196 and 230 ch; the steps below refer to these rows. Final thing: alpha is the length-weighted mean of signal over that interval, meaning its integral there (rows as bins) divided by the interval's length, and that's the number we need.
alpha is 29.1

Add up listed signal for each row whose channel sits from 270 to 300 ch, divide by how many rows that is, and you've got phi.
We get 33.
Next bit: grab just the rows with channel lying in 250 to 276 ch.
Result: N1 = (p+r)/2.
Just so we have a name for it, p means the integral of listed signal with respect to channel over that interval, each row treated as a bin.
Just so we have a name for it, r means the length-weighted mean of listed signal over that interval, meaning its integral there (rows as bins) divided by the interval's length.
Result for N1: 411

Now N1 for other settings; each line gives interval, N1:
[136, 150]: 211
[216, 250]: 520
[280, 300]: 351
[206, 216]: 165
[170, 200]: 415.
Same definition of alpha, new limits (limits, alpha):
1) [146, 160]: 22.0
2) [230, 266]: 30.4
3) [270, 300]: 32.6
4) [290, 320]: 34.5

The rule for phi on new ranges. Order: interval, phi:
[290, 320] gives 34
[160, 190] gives 24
